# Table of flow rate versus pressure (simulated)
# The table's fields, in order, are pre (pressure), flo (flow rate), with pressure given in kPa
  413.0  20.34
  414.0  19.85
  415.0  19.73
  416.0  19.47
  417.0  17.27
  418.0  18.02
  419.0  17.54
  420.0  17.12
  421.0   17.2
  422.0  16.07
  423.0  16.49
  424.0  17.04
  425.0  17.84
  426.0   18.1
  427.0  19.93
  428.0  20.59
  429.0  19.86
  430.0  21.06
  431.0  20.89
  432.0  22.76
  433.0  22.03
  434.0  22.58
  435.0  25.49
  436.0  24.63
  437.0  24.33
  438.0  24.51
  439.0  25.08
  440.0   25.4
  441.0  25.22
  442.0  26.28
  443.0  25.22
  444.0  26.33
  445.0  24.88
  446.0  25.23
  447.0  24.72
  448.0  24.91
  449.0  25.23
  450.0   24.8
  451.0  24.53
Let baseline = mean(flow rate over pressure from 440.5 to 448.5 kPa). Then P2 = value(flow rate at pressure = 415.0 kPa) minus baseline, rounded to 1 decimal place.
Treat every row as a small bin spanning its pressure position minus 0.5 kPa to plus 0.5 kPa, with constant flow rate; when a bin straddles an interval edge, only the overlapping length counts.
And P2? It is -5.6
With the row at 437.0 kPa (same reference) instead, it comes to -1.0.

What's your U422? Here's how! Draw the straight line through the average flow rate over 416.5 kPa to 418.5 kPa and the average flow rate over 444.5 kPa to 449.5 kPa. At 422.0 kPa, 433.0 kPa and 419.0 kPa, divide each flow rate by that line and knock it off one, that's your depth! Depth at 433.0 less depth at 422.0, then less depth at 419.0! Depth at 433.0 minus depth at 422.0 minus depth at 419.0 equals -0.19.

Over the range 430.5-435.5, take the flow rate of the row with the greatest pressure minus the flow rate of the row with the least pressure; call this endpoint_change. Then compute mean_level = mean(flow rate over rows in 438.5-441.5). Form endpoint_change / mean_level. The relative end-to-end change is 0.18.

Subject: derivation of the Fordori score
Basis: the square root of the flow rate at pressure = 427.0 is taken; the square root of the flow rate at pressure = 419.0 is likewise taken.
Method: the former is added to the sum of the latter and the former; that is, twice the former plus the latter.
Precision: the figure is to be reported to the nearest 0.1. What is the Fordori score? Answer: 13.1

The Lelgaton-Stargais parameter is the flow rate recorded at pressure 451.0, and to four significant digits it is 24.53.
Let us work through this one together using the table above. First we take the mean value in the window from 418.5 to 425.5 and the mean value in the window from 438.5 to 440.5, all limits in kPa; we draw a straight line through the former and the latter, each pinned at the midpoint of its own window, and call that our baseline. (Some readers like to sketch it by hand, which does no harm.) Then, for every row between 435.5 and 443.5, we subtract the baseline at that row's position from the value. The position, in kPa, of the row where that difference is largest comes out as 436.0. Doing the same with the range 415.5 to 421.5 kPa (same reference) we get 416.0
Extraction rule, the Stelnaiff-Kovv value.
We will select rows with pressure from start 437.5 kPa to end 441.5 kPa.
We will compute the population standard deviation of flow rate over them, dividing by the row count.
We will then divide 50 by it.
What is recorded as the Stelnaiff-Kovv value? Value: 150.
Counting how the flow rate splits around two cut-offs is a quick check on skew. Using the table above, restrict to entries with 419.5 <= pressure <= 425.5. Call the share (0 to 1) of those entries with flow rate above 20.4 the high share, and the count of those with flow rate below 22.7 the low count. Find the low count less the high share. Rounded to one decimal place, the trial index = 6.0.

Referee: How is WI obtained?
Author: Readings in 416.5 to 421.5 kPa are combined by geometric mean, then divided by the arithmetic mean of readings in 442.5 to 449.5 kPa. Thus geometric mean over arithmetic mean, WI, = 0.69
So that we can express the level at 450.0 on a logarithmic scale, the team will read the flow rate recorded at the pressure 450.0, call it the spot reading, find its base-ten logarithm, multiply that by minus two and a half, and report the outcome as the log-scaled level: -3.5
